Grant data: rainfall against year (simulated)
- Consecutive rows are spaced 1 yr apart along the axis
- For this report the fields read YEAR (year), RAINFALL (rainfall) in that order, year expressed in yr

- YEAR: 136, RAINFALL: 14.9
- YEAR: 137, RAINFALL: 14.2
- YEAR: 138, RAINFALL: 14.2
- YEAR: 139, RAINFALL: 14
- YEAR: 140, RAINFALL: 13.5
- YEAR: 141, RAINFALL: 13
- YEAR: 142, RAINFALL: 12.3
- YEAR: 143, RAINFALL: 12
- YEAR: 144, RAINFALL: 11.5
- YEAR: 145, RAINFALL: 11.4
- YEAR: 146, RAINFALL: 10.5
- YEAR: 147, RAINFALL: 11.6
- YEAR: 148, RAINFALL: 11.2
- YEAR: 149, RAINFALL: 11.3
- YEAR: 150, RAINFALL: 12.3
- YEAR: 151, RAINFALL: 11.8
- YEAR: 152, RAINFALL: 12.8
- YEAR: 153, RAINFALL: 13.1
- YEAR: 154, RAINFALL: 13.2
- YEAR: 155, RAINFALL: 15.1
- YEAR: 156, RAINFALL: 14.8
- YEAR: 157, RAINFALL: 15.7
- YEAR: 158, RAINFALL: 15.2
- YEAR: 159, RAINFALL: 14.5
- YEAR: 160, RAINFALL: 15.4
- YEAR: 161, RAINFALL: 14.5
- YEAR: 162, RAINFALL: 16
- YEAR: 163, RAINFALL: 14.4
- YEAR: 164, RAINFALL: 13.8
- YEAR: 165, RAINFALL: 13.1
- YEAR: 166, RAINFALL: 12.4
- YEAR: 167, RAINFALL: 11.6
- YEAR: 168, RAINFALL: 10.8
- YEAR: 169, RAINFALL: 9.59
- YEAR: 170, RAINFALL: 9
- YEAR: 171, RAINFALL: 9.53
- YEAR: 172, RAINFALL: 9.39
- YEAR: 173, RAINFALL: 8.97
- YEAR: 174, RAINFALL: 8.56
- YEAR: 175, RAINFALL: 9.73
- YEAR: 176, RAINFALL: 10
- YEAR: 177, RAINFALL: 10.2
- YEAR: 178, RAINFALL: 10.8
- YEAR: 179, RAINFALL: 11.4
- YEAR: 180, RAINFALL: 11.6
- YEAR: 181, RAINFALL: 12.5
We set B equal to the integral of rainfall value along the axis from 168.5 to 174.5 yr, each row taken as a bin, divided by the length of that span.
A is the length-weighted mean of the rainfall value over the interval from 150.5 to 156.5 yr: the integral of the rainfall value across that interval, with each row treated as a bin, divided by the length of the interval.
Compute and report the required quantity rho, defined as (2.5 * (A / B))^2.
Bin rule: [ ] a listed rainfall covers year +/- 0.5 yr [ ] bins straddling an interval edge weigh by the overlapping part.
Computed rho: 13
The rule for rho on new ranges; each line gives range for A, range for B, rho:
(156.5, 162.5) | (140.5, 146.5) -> 10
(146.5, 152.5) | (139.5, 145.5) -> 6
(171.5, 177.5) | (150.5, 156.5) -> 3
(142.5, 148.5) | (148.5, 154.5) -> 5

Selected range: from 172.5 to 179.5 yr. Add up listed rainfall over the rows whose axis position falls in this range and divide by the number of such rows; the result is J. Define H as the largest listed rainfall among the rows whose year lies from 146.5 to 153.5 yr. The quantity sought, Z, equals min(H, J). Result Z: 10.0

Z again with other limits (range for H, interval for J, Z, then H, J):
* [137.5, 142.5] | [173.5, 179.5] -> 10.1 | 14.2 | 10.1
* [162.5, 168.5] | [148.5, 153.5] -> 12.3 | 14.4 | 12.3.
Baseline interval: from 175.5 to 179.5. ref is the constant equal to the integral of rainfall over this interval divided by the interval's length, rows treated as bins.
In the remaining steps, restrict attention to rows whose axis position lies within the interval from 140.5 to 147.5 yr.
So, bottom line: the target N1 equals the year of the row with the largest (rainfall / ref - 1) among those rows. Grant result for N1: 141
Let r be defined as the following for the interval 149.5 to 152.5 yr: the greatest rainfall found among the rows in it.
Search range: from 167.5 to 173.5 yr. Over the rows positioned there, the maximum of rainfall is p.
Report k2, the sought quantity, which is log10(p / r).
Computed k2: -0.07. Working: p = 10.8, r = 12.8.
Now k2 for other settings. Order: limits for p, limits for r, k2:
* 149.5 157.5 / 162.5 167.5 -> 0.04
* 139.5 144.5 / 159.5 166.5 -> -0.07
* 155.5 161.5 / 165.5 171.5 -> 0.10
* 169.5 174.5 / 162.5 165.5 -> -0.18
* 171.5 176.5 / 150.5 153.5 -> -0.12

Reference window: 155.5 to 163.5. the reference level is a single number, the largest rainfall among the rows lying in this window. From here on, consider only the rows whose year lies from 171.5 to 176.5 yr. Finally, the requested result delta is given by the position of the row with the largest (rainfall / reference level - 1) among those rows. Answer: 176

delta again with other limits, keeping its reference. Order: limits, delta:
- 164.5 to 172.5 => 165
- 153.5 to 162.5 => 162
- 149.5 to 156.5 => 155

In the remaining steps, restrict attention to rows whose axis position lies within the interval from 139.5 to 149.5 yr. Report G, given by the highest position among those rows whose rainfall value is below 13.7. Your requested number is 149 yr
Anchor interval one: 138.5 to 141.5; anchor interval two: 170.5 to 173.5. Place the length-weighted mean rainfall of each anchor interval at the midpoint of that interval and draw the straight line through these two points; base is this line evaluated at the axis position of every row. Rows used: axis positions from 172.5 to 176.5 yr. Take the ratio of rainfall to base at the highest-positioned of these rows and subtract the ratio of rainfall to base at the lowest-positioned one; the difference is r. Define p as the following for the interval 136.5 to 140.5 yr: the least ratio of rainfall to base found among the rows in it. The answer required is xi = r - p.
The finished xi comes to -0.84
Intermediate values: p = 1.00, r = 0.16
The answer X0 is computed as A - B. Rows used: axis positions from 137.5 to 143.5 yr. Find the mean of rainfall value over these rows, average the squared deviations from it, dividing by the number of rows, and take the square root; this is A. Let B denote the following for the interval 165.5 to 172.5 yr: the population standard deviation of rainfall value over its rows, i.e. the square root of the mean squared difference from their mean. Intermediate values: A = 0.82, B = 1.19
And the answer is -0.37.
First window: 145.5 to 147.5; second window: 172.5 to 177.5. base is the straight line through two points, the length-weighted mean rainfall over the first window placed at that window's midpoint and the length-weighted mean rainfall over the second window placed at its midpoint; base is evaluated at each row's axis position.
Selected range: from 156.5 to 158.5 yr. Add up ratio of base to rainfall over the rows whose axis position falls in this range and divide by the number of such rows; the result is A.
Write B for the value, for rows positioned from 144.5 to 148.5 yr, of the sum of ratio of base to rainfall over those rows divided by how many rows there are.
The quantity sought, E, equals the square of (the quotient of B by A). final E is 2.1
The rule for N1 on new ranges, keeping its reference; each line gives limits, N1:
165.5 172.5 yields 166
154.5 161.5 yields 157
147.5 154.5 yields 154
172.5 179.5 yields 179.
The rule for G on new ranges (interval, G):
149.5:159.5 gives 154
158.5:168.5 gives 168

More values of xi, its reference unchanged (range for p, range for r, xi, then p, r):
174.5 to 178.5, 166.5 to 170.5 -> -1.32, 1.09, -0.22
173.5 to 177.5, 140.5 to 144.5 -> -1.03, 0.95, -0.09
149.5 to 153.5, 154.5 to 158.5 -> -0.92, 0.98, 0.06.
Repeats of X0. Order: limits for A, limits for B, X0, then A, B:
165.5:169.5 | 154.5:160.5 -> 0.65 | 1.04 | 0.39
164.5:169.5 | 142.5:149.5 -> 0.80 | 1.23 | 0.42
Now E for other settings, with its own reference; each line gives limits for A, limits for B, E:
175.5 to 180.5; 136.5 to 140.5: 0.9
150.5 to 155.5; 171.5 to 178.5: 1.5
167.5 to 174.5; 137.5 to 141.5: 0.7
